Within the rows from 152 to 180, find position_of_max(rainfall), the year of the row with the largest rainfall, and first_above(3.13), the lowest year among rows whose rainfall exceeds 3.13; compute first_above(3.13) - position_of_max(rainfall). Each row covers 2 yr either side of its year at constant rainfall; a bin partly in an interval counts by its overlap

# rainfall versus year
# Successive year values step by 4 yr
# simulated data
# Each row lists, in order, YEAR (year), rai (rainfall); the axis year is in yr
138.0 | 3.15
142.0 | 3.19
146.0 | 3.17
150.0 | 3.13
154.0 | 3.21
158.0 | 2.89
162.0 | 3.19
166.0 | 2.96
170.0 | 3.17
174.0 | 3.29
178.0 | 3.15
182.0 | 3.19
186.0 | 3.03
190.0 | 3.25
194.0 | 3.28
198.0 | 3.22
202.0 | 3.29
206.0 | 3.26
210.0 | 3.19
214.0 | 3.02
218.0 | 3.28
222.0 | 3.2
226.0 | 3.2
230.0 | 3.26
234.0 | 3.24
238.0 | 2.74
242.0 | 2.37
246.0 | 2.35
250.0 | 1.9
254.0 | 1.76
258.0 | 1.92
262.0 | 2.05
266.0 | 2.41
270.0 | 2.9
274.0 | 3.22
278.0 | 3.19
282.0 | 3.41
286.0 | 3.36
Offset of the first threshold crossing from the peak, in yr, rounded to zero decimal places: -20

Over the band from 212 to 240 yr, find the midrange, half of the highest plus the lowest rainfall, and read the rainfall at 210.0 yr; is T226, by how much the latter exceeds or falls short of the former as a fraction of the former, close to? 0.060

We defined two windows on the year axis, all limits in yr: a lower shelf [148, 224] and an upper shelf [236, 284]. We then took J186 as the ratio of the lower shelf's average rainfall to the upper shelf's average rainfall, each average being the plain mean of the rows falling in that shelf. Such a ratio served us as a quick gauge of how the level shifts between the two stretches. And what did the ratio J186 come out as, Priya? 1.26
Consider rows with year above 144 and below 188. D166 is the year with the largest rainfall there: 174.0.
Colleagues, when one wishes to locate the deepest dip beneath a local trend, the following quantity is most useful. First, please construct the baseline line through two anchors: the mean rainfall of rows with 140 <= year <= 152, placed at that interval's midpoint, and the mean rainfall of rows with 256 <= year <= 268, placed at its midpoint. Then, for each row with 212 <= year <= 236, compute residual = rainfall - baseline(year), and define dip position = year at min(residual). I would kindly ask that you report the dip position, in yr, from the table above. 214.0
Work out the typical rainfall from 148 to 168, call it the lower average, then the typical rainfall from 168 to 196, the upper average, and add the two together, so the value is 6.3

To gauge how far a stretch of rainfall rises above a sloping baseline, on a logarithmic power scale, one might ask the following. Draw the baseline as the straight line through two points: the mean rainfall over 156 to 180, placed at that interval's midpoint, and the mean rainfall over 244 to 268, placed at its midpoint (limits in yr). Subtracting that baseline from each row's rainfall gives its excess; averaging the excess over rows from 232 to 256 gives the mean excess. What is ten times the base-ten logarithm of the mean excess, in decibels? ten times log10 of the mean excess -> -7.3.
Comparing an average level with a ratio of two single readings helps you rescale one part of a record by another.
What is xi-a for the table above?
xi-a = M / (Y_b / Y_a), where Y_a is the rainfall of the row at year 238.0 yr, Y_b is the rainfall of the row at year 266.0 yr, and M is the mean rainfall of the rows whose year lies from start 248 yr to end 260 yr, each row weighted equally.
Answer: 2.11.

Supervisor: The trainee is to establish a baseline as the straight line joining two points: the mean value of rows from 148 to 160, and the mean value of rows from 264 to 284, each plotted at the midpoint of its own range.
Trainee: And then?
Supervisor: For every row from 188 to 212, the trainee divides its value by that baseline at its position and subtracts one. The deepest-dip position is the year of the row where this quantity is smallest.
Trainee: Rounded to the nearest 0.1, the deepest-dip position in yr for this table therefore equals 210.0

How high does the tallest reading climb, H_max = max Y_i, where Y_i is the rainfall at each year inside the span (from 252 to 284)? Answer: 3.41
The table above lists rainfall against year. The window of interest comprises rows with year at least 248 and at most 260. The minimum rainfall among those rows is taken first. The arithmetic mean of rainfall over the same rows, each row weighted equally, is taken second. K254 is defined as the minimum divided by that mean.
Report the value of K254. 0.946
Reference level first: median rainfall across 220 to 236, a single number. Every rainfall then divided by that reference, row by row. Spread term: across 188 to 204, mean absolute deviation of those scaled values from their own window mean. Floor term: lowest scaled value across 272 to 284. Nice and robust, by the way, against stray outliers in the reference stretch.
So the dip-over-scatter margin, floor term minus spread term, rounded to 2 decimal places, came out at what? 0.98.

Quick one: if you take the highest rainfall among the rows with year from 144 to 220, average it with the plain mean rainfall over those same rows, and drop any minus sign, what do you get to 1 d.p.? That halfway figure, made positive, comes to 3.2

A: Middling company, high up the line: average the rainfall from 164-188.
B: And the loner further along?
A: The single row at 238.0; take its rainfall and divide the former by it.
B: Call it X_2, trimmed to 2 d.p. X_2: 1.14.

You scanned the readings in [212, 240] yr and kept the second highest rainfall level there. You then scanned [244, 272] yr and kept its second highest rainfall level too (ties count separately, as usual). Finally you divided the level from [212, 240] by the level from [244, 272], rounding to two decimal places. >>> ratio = 1.35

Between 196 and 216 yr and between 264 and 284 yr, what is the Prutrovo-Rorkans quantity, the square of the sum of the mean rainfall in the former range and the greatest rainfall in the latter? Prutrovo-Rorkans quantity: 44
